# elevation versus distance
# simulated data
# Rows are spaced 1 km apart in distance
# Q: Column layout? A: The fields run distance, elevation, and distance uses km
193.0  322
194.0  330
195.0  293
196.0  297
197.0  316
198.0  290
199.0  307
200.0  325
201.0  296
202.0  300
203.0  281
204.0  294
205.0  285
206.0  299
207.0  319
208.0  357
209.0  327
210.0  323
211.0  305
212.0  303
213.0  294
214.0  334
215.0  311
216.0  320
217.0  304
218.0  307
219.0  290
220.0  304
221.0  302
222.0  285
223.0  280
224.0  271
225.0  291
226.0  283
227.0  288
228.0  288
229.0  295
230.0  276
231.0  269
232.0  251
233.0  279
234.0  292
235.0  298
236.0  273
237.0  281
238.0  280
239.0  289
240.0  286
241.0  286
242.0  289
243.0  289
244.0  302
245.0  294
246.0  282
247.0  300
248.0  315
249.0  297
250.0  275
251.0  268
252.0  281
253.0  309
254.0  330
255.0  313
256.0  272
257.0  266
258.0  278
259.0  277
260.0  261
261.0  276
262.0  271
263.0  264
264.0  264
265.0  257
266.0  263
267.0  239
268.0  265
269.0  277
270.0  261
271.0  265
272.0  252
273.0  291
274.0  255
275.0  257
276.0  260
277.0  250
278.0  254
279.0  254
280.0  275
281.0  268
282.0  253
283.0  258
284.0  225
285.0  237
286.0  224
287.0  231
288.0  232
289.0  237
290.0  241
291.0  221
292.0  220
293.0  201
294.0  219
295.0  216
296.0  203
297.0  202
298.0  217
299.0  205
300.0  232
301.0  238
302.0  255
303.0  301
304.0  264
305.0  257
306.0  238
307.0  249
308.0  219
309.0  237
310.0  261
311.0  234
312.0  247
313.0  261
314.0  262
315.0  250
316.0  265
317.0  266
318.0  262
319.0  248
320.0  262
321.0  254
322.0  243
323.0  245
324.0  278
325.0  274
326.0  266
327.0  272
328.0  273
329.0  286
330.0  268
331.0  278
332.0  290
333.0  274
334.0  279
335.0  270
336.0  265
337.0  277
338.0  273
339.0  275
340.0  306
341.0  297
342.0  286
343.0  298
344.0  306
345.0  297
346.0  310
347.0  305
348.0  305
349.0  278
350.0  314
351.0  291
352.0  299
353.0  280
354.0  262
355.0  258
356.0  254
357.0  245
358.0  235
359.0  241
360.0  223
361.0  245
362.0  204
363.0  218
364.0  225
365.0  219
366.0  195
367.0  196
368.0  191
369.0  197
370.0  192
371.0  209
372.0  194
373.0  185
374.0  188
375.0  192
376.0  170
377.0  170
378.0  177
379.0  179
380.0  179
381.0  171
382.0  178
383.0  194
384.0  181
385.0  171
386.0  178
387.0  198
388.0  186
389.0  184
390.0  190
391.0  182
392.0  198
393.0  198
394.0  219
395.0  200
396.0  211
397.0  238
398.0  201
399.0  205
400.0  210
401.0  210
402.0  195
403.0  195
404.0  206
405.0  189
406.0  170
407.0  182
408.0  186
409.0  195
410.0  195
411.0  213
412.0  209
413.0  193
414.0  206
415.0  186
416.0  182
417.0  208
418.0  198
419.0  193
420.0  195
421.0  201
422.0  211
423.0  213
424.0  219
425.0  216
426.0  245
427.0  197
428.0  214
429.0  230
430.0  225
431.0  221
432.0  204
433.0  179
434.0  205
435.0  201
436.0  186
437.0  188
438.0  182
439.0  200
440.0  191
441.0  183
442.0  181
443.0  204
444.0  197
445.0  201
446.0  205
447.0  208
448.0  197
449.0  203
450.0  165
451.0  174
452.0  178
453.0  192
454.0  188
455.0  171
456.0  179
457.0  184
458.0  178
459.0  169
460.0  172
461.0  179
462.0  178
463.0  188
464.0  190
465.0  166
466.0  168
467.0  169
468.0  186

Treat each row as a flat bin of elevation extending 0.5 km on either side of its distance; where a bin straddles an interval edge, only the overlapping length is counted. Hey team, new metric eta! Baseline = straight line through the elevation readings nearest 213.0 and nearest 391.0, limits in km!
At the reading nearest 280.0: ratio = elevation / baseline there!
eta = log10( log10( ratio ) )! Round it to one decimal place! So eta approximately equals -1.4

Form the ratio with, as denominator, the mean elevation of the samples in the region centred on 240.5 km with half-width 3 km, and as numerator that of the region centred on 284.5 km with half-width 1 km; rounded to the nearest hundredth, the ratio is 0.81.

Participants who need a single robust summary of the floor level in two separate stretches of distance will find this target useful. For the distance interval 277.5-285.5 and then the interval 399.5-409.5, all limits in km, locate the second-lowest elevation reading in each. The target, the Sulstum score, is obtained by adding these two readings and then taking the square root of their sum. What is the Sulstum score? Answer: 20.5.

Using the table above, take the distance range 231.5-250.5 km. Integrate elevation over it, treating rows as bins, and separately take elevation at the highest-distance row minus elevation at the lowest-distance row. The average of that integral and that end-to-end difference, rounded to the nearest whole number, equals 2741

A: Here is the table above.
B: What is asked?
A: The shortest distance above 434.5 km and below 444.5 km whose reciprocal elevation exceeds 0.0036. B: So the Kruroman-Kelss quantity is 435.0 km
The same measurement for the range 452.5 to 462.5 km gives 453.0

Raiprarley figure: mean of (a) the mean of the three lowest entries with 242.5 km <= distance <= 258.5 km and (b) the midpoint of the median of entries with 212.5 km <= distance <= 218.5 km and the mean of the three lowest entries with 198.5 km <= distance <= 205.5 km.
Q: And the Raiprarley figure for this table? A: 283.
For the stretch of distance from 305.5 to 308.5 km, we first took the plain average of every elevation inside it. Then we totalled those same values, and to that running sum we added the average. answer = 941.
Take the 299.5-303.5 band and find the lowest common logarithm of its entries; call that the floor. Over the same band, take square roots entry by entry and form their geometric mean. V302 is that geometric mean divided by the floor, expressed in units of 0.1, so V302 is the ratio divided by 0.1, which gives 67.5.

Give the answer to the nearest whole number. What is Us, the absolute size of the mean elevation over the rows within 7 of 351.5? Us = 281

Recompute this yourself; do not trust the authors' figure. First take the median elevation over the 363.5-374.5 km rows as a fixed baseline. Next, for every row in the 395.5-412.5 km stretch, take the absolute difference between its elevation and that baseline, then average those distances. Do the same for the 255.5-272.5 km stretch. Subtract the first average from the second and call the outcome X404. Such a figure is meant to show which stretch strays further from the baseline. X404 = 58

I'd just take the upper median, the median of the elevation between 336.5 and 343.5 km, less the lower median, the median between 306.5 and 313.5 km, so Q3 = 39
